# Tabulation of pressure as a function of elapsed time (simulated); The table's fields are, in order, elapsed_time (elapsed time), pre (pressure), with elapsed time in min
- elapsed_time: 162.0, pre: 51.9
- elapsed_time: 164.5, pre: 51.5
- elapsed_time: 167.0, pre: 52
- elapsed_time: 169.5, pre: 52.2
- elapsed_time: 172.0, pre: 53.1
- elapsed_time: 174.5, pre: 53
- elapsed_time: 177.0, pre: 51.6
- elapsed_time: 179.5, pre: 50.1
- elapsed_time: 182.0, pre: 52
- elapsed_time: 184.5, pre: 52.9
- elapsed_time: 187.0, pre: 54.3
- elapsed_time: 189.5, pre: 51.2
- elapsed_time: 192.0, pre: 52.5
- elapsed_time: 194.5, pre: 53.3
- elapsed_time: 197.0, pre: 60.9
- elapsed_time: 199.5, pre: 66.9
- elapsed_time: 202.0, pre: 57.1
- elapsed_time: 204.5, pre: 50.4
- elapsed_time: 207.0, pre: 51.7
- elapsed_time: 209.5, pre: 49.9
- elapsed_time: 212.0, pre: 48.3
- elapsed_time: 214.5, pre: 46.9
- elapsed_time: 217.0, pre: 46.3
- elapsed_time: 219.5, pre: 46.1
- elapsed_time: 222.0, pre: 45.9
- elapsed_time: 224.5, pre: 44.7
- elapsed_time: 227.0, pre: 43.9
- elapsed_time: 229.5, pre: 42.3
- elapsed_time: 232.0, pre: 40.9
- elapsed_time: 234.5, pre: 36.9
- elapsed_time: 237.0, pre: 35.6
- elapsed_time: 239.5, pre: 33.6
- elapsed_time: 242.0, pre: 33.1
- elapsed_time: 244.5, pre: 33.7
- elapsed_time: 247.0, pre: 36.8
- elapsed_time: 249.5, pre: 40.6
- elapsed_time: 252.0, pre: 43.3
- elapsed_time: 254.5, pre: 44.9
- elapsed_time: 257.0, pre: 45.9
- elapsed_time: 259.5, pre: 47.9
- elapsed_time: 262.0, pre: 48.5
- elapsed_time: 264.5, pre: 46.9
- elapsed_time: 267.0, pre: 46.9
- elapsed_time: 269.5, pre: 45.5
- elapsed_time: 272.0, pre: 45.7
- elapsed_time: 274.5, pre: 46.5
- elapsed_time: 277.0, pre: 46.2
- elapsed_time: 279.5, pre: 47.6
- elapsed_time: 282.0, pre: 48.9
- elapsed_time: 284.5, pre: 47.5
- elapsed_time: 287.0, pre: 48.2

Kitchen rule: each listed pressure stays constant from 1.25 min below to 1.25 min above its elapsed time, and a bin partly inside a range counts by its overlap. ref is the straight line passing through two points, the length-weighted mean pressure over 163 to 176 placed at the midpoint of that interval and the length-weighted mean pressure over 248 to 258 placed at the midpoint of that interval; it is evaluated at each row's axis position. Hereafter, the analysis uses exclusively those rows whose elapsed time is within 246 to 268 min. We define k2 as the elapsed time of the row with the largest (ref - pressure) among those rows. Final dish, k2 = 247.0 min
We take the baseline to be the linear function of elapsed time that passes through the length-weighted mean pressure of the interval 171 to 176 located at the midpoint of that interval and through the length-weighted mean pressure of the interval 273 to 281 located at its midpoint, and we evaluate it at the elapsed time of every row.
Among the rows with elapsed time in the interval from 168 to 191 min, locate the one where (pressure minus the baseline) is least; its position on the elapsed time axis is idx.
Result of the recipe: 179.5 min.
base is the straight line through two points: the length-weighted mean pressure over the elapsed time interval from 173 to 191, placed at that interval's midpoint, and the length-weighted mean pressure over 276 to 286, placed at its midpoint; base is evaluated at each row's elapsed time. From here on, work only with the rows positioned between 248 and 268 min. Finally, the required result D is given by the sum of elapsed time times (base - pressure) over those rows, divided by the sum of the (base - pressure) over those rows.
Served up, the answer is 253.9 min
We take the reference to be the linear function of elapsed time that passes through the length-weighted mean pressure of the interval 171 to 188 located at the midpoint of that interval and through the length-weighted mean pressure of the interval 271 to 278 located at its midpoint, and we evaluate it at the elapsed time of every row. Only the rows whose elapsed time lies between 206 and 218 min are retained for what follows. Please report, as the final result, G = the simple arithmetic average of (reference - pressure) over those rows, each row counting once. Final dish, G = 1.6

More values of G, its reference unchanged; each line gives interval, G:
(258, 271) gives -0.3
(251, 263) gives 1.2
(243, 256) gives 7.9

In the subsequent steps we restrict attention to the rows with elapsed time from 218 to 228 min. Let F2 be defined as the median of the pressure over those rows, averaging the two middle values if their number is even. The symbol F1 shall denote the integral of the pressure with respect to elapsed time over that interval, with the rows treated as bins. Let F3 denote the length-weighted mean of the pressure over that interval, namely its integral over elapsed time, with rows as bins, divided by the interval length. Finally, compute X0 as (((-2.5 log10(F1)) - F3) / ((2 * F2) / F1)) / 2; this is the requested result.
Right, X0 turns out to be -129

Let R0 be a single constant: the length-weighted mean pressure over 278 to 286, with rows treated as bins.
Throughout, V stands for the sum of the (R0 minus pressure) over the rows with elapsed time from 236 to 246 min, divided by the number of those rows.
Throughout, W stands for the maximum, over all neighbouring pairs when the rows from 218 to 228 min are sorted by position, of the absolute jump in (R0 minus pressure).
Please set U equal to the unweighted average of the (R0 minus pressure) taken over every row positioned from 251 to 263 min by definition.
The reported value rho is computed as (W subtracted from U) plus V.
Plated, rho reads 15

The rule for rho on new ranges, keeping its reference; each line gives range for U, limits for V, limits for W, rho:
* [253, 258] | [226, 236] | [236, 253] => 6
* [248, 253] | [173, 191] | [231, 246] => -2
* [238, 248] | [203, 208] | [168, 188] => 9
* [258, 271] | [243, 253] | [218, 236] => 6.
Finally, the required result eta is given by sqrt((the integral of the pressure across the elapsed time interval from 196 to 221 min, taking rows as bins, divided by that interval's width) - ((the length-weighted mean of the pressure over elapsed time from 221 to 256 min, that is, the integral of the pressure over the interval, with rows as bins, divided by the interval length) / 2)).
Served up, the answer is 5.7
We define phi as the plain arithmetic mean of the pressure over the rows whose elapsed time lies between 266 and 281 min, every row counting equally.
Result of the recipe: 46.4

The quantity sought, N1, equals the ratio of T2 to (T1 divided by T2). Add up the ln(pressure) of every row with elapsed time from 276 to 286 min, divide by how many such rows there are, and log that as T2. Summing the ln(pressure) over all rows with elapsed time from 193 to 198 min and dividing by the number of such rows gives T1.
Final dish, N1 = 3.7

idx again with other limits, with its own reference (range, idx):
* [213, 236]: 234.5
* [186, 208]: 189.5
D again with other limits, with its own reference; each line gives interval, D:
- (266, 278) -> 271.8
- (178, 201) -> 198.5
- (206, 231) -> 222.4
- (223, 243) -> 235.4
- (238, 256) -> 244.9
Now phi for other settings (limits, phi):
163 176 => 52.4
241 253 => 37.5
